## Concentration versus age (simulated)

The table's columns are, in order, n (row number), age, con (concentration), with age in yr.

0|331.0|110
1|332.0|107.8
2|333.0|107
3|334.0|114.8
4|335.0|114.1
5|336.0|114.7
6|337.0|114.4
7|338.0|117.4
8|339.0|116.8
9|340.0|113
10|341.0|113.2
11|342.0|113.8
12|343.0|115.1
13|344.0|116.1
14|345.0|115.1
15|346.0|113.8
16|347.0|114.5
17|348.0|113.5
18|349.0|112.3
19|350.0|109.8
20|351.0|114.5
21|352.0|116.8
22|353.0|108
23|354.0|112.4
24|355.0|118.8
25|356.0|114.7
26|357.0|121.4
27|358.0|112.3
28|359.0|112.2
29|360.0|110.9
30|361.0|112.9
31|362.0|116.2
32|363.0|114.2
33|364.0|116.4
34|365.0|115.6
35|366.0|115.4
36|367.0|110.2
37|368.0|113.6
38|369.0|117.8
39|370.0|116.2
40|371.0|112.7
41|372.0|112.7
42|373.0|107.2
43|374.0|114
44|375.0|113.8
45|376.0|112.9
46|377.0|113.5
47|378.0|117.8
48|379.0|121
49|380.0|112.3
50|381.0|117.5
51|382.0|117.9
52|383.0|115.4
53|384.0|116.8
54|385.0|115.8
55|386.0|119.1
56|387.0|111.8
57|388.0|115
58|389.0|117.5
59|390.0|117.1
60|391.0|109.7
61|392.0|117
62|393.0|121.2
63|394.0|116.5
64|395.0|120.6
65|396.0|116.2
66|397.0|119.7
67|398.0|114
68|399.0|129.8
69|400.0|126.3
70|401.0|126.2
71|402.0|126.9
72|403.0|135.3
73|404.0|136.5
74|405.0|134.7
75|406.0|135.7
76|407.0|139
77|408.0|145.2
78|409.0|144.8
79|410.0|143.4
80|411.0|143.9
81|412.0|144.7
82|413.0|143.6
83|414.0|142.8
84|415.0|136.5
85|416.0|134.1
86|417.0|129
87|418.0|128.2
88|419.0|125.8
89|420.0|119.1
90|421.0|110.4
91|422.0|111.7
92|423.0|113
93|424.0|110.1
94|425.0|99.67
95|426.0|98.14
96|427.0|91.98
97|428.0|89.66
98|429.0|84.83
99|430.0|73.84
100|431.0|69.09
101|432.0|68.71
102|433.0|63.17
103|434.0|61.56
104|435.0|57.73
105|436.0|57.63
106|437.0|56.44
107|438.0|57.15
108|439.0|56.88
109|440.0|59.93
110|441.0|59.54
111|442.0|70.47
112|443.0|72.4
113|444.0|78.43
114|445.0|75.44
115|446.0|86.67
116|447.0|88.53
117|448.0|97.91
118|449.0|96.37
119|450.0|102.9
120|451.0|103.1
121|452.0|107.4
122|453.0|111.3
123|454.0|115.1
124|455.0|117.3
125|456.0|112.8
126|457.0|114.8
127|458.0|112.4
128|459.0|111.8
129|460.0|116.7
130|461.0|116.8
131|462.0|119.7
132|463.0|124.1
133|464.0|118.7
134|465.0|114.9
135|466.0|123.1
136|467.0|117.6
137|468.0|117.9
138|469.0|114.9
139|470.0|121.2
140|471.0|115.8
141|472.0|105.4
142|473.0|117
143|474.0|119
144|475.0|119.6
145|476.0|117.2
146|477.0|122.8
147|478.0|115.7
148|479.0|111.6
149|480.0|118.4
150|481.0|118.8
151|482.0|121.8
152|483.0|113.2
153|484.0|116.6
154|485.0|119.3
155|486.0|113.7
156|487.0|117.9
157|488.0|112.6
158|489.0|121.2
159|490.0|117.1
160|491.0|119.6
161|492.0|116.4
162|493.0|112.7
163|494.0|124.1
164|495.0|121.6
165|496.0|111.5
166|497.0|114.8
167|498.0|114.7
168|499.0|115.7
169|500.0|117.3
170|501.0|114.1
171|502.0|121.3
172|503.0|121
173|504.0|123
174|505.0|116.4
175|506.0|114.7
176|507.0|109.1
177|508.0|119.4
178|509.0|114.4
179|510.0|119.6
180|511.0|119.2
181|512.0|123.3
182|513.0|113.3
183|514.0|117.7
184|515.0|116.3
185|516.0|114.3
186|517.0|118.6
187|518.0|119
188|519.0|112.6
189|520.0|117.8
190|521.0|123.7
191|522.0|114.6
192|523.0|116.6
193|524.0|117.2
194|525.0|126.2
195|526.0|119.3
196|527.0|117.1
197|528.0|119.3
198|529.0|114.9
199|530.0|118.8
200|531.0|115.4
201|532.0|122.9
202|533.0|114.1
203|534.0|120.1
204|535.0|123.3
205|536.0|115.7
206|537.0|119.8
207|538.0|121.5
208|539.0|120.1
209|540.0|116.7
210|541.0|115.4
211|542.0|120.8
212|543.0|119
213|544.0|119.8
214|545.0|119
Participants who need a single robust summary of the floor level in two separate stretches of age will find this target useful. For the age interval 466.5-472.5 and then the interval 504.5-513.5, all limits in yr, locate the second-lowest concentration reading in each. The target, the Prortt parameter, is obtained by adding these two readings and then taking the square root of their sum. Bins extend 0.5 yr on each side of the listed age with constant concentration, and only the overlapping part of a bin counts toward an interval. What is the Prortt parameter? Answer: 15.1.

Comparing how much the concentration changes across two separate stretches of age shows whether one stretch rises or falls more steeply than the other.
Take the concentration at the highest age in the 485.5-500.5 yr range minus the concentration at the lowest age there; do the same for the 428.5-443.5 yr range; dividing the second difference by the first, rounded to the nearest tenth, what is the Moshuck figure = -3.5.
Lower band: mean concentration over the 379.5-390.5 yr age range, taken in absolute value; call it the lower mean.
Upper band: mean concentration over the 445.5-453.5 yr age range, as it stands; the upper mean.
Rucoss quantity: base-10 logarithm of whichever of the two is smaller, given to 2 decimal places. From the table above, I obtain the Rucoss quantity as 2.00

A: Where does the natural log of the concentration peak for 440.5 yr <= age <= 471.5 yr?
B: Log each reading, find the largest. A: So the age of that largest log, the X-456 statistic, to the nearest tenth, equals 463.0 yr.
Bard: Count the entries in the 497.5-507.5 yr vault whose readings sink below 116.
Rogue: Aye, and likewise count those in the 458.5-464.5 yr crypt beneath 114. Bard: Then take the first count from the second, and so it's -4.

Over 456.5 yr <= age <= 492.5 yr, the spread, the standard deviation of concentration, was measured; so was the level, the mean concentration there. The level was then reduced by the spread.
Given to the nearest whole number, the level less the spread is 113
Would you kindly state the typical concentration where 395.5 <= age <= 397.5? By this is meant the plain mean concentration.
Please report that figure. 118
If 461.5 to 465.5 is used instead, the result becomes 119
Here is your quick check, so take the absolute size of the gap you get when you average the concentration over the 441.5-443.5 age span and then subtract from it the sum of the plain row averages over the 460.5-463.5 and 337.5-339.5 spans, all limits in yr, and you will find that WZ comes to 166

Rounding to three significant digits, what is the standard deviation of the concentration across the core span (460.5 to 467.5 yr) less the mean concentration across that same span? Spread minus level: -116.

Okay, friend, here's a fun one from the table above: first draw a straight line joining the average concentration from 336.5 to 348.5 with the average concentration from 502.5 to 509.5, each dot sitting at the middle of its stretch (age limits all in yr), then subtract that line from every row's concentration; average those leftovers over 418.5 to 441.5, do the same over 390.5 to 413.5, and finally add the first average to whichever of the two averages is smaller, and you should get -67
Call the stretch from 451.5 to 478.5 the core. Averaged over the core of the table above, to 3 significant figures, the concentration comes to 116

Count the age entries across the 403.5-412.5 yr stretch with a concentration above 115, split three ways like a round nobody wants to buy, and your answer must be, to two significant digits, 3.0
